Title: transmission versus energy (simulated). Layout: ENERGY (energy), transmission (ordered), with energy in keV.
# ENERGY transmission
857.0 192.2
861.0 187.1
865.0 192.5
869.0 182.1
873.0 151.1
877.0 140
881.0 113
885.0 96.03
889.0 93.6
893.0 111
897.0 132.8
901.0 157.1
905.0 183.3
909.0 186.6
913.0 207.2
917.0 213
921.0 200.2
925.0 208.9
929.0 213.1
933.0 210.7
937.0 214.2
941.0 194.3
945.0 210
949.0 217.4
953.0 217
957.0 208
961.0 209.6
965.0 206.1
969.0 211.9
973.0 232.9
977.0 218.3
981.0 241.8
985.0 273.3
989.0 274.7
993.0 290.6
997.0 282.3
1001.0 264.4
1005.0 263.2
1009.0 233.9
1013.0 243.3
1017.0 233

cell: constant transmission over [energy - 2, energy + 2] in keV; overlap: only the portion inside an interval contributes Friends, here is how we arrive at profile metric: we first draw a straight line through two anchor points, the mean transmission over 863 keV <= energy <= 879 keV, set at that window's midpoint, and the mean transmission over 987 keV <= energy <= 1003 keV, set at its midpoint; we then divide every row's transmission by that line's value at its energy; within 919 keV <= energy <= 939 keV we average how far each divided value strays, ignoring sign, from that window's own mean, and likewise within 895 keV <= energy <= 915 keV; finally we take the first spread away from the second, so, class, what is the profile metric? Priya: 0.09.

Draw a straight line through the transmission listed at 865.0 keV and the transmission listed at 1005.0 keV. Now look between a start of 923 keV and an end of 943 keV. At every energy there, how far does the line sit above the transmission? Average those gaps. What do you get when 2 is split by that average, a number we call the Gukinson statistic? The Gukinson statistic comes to 0.11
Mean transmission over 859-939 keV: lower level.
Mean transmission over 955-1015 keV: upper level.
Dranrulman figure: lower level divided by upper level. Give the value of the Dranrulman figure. 0.70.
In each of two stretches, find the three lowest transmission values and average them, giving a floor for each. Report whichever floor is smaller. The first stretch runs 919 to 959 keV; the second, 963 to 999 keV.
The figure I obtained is 201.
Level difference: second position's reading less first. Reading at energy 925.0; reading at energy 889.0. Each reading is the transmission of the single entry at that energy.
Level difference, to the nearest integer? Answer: -115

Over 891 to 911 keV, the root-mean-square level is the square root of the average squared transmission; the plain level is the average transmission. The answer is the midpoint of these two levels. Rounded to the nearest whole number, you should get 156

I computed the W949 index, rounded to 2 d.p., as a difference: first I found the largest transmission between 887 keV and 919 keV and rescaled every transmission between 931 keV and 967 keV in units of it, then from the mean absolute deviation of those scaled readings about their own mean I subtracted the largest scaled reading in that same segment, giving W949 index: -1.00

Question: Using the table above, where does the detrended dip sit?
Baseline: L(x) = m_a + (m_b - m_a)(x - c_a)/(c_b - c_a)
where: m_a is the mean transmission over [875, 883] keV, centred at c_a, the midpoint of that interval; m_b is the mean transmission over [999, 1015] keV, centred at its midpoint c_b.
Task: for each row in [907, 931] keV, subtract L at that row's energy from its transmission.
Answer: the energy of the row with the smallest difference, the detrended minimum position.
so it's 909.0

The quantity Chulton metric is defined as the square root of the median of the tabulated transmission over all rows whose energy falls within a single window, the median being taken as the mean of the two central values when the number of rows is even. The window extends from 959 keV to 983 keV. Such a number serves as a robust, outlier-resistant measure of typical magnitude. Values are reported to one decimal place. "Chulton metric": 14.7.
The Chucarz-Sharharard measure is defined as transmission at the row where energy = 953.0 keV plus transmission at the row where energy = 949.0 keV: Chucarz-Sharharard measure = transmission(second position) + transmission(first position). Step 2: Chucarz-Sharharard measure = 434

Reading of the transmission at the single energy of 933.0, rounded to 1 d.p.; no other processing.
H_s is 210.7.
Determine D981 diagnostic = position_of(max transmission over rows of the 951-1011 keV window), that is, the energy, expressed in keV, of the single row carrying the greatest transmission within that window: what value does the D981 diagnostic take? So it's 993.0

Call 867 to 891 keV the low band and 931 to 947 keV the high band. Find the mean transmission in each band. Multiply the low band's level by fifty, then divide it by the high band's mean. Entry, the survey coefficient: 31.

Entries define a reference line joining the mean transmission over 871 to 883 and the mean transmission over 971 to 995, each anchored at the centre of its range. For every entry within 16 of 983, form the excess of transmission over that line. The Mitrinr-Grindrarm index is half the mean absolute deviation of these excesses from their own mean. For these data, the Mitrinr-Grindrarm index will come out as 9.0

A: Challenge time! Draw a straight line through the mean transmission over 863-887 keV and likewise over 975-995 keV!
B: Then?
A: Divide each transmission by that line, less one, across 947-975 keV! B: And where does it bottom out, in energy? 965.0 keV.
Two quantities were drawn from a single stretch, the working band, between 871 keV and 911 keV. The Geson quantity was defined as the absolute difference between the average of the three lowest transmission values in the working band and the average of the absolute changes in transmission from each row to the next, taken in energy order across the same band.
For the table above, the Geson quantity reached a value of 83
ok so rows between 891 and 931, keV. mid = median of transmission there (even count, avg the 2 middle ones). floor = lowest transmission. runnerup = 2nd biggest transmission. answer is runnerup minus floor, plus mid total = 295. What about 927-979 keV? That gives 236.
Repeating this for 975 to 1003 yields 337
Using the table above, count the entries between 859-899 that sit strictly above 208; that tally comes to 0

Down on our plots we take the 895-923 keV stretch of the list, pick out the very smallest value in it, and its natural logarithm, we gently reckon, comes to 4.89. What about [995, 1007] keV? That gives 5.57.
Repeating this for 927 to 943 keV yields 5.27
